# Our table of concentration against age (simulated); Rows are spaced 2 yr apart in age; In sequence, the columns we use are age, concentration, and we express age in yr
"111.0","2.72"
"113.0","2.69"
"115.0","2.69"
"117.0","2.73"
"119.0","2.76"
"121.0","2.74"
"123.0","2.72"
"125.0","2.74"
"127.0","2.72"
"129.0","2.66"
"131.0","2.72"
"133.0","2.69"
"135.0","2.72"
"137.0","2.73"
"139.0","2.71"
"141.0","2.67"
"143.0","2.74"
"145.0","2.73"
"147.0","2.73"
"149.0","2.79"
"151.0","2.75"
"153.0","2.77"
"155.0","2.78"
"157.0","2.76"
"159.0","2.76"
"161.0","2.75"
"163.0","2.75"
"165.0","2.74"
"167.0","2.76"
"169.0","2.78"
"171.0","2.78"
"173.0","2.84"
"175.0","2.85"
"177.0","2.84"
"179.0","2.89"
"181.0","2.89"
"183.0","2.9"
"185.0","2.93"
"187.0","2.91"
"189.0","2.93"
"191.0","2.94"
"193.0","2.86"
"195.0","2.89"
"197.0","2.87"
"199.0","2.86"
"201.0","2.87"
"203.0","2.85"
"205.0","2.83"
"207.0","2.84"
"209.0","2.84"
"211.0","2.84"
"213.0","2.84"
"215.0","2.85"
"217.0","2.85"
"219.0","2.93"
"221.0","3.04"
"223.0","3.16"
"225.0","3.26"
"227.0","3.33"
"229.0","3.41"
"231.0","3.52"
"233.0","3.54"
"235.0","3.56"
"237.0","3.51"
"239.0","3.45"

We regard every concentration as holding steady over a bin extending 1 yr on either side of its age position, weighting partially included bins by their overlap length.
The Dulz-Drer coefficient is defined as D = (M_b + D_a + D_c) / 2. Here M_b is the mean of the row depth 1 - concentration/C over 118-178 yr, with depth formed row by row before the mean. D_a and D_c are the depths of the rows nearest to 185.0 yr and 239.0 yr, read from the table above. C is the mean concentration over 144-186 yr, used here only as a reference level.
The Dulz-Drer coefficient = -0.13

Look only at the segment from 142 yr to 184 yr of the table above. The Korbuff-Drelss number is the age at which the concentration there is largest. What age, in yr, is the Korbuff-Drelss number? 183.0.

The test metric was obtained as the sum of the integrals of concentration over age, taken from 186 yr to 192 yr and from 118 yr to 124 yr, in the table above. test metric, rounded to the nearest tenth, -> 34.0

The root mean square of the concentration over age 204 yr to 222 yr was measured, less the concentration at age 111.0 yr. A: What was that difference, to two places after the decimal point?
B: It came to 0.15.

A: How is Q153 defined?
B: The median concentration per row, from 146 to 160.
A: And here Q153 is 2.76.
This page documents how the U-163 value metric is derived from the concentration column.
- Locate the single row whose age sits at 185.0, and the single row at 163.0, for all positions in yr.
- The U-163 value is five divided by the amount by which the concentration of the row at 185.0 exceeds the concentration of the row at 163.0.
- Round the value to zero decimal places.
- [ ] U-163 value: 28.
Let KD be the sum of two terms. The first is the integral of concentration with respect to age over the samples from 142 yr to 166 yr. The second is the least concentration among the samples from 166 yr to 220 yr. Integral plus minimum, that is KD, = 69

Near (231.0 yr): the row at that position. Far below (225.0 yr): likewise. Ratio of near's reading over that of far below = 1.08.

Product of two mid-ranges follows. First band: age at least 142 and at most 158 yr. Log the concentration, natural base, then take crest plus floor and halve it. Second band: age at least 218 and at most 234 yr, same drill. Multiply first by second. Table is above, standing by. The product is 1.19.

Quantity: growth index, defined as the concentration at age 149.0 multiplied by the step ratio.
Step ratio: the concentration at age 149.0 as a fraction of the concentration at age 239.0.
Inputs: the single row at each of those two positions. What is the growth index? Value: 2.26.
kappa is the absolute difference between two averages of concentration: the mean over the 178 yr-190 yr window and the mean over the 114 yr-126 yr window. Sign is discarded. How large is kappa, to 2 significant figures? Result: 0.18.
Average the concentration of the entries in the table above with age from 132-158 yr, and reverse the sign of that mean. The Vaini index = -2.74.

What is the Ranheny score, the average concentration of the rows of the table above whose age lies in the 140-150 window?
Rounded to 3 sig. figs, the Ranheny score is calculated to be 2.73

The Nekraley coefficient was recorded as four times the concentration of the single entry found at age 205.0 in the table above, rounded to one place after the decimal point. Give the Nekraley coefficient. 11.3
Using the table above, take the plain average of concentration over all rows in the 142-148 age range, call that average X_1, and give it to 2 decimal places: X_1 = 2.73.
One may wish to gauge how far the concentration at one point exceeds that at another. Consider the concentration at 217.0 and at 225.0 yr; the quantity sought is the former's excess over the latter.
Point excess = -0.41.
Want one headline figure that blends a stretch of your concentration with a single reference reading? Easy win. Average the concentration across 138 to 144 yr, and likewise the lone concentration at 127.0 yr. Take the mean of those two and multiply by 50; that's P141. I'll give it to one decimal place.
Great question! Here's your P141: 135.7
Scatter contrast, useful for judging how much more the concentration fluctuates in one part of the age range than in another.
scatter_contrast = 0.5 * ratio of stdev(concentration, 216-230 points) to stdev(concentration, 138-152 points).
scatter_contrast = 2.8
